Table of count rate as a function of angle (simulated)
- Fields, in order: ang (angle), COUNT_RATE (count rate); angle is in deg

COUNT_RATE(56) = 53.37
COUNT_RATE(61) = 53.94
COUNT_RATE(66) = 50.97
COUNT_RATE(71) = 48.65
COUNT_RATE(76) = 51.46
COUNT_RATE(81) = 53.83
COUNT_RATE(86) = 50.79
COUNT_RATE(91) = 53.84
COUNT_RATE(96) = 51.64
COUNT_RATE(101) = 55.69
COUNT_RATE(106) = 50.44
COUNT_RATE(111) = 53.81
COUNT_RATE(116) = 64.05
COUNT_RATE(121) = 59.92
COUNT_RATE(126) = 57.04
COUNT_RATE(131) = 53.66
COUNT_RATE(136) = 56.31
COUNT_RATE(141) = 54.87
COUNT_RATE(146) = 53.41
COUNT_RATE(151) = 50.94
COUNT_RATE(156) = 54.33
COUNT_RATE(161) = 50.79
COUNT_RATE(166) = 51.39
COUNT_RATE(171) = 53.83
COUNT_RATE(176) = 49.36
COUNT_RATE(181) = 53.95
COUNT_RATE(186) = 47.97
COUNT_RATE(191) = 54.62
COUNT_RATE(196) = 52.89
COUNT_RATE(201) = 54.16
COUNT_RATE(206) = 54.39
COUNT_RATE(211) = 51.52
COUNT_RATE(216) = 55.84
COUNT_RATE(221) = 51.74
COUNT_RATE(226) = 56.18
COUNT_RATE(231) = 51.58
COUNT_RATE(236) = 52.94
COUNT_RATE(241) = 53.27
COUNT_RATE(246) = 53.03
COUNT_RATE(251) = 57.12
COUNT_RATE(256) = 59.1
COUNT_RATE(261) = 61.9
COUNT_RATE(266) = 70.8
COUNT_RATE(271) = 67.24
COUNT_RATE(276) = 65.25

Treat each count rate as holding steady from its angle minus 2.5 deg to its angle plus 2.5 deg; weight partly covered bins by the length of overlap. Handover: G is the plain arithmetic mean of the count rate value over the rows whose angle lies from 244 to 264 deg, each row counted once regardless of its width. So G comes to 57.8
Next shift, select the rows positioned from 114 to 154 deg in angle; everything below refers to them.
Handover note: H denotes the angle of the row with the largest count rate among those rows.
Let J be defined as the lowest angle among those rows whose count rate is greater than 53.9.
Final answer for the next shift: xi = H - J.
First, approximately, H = 116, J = 116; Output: 0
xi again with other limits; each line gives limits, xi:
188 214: 0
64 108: 0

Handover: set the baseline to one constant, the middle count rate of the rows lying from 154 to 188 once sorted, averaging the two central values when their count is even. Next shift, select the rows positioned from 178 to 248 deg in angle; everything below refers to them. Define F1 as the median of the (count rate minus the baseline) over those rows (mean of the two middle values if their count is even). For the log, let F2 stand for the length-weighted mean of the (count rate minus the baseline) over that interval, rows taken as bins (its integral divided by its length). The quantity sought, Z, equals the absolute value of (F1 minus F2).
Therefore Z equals 0.0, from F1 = 1.8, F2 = 2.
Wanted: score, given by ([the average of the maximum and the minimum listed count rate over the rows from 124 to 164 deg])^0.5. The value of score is 7.34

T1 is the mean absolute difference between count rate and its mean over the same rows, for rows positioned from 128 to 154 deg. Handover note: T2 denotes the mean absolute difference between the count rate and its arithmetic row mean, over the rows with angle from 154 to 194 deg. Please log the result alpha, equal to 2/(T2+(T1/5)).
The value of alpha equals 0.8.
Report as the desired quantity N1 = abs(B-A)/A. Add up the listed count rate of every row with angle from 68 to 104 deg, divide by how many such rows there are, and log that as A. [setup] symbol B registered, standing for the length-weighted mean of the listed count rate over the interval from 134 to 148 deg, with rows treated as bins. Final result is 0.05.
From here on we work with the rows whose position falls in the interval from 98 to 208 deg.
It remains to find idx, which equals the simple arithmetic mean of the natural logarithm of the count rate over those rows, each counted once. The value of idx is 3.99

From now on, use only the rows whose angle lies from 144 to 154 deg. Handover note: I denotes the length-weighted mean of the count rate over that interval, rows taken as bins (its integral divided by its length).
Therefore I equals 52.2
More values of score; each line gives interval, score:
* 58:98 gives 7.16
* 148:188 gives 7.15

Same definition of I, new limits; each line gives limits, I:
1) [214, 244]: 53.5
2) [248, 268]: 61.8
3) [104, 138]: 56.6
